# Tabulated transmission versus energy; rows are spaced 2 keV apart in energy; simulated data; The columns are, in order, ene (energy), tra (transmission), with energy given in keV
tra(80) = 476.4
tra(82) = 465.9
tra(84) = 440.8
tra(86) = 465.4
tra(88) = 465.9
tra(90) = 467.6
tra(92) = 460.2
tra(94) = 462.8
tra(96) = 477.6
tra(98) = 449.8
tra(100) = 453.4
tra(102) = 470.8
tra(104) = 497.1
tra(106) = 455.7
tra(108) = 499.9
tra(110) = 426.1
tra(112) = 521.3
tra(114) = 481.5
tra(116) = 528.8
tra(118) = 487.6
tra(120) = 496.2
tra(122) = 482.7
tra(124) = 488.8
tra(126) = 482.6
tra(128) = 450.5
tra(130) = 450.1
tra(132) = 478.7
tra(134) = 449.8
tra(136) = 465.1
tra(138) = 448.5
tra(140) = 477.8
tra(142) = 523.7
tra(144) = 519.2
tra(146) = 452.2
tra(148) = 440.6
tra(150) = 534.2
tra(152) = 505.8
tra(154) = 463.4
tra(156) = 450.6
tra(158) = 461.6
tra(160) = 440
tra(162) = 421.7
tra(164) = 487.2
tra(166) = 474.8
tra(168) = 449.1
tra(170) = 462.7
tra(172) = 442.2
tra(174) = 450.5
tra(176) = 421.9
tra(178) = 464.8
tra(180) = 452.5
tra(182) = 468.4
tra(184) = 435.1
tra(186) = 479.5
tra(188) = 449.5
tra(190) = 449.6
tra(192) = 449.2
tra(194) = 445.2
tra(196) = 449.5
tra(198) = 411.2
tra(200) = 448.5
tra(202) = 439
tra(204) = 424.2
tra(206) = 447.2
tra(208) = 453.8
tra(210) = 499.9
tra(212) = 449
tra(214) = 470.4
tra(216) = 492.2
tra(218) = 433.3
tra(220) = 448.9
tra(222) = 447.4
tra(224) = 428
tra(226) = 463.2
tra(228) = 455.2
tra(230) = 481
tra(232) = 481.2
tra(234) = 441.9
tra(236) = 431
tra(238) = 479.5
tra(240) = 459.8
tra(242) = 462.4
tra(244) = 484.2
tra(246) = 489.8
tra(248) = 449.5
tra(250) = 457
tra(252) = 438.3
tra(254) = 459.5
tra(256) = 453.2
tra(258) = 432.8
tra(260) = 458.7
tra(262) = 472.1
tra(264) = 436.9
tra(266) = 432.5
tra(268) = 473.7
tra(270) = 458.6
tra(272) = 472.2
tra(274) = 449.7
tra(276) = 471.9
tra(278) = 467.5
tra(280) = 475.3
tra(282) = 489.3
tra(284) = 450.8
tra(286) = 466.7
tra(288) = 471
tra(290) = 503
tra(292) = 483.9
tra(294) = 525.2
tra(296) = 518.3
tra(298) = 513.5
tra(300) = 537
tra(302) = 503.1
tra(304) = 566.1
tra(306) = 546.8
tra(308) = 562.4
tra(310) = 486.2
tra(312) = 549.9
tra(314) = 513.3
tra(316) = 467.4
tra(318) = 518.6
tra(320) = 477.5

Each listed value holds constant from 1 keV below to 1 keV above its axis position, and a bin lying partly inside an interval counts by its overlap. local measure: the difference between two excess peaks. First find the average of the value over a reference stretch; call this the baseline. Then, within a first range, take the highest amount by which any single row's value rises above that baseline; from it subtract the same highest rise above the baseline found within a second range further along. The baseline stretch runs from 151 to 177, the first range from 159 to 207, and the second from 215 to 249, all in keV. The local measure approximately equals -5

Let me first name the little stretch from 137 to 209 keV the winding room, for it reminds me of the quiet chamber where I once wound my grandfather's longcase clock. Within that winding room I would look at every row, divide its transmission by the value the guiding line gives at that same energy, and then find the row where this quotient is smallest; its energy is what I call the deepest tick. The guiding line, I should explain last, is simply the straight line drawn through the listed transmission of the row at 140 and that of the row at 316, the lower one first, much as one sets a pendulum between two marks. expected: 198 keV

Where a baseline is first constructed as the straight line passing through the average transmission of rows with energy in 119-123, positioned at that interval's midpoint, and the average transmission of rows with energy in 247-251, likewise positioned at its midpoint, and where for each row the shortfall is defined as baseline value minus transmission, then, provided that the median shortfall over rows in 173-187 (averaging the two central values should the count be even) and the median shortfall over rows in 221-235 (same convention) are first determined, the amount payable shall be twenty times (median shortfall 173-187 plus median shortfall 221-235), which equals 485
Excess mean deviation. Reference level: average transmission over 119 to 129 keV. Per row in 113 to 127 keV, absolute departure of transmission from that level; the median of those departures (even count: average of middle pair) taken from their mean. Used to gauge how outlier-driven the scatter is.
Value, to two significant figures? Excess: 5.0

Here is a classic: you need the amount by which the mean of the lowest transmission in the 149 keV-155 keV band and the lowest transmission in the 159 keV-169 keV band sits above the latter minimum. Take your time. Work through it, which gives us 21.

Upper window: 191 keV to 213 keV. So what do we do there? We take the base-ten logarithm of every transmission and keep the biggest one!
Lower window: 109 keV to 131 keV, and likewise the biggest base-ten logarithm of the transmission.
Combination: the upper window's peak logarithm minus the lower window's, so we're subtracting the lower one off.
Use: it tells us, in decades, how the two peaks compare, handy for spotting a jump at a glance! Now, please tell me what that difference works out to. -0.024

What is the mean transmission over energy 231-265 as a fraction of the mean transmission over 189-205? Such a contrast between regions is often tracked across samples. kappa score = 1.04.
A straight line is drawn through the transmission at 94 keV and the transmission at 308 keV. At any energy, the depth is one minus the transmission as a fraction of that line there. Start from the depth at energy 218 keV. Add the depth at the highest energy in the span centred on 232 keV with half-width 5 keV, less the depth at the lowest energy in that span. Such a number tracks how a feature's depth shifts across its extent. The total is 0.22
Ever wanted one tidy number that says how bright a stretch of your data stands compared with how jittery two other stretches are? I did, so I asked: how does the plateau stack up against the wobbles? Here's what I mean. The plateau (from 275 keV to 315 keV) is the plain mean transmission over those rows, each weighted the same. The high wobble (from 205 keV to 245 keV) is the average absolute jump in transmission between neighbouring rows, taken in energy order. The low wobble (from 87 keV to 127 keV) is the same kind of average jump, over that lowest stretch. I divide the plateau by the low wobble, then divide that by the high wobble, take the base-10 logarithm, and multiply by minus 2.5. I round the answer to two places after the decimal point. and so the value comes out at 0.28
